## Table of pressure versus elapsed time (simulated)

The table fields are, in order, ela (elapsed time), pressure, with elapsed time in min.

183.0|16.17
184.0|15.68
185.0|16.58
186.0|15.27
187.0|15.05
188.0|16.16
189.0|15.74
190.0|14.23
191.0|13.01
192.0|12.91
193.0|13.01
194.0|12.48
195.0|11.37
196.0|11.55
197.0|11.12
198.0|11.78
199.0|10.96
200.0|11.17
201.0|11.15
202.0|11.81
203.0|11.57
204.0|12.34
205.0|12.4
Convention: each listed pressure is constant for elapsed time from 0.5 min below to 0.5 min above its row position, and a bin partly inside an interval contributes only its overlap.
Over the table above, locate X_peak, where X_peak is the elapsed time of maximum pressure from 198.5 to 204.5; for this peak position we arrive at 204.0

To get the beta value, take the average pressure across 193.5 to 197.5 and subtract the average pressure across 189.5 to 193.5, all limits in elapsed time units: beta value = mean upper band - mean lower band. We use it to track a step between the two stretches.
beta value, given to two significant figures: -1.7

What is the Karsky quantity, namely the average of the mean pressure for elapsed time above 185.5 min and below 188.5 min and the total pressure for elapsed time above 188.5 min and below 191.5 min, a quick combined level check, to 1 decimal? 29.2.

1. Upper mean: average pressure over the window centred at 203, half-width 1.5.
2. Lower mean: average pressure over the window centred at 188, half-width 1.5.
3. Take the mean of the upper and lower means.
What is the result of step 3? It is 13.8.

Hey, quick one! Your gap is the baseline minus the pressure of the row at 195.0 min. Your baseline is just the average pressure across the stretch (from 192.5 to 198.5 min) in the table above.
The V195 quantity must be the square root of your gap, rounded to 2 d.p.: 0.72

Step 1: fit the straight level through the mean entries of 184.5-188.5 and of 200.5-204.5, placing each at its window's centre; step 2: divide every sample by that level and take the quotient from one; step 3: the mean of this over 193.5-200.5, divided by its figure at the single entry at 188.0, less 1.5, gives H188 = -3.9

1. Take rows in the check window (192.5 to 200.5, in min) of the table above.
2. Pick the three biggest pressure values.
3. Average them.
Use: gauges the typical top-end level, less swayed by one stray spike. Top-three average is 12.4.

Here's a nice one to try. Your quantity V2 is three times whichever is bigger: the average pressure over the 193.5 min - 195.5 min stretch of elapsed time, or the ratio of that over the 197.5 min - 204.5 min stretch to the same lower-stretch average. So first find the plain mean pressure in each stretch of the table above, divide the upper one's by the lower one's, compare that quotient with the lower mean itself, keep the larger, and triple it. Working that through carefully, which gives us 35.8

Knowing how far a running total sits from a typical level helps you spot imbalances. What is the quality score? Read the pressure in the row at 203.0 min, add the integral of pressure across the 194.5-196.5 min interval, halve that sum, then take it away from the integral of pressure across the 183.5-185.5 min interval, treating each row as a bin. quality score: 15.0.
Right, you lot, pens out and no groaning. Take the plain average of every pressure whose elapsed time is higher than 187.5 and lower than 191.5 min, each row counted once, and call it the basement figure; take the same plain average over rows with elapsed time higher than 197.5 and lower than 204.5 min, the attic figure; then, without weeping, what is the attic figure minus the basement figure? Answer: -3.2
